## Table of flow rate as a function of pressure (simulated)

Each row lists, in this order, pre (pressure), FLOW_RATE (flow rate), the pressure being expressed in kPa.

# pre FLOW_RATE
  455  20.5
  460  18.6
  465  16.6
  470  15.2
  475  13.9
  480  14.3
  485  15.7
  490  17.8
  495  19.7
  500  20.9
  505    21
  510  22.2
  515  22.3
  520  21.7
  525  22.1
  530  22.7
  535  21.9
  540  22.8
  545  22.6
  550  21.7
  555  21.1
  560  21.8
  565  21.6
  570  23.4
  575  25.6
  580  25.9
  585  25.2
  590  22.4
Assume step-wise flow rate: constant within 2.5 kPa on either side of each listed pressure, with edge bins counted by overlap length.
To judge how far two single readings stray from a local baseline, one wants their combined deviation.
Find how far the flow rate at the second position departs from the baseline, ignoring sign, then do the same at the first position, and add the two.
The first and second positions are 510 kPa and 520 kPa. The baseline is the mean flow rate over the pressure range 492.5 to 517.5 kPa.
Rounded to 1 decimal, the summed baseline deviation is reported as 1.5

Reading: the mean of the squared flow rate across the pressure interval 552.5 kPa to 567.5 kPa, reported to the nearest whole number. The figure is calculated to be 462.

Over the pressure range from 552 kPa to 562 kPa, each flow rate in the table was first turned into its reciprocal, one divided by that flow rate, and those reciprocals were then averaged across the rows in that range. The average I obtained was 0.0466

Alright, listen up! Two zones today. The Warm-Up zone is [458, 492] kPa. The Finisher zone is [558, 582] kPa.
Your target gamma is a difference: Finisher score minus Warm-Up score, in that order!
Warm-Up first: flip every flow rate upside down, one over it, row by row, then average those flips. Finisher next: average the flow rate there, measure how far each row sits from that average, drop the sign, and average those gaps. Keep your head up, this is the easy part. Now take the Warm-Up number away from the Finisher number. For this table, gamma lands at 1.6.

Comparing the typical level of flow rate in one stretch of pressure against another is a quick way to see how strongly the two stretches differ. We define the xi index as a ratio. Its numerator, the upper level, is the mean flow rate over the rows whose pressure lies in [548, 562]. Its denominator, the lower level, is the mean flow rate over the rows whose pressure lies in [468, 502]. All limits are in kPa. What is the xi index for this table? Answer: 1.28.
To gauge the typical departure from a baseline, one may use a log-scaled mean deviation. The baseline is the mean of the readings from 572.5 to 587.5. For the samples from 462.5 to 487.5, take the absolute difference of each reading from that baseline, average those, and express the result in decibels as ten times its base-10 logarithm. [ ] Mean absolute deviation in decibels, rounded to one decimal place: 10.2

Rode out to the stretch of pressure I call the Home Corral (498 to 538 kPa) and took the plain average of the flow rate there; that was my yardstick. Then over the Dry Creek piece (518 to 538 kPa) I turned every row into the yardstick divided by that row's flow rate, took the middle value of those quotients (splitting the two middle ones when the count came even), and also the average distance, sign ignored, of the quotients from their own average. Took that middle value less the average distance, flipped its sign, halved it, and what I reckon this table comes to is -0.49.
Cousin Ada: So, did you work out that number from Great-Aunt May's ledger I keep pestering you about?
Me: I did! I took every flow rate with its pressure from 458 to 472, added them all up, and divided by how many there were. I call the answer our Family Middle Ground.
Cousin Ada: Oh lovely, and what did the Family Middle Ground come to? 17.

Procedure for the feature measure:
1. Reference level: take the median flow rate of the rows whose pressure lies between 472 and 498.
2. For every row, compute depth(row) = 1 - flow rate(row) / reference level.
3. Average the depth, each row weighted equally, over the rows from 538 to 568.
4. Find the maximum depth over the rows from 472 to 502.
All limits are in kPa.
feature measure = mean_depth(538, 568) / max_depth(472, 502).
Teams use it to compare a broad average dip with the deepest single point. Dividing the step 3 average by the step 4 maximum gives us -3.5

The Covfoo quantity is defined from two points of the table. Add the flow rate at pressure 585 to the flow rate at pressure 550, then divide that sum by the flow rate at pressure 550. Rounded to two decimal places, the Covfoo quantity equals 2.16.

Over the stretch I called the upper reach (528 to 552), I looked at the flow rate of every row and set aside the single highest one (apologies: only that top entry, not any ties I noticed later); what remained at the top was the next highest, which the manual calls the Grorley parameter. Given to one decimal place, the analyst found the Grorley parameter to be 22.7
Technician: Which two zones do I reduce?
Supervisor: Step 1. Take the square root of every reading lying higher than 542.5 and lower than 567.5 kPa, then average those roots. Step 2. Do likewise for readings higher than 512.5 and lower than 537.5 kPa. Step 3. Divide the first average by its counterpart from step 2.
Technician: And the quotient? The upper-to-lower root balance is 0.99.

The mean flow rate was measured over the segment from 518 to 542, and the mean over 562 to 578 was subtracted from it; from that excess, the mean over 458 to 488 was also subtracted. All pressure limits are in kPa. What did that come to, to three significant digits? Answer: -17.0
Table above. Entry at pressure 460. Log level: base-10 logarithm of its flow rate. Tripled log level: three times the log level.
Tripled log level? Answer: 3.81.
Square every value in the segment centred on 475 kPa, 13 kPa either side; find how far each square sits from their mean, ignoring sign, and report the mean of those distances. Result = 25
